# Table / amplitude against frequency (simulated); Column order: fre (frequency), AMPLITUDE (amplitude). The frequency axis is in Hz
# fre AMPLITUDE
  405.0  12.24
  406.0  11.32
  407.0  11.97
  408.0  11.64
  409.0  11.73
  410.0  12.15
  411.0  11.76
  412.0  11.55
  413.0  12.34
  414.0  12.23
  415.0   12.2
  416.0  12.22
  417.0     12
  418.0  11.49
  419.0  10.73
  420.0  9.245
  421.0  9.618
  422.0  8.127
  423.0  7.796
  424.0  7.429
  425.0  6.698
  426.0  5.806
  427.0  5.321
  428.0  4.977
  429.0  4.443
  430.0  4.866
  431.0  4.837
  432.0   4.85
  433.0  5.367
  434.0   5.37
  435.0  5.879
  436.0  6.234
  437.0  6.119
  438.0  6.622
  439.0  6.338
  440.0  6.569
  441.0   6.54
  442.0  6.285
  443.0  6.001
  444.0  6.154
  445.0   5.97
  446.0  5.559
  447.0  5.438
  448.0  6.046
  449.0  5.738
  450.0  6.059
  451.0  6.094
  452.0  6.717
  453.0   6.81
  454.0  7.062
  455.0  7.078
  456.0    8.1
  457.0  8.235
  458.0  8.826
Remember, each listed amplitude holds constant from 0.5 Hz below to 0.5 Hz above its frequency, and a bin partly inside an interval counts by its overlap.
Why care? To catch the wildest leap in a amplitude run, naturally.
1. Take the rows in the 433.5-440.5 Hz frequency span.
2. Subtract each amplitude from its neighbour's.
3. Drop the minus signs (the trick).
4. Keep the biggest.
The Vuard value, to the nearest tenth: 0.5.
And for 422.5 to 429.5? 0.9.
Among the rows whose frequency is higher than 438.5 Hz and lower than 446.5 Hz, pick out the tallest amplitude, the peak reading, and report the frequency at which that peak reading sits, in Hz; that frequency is 440.0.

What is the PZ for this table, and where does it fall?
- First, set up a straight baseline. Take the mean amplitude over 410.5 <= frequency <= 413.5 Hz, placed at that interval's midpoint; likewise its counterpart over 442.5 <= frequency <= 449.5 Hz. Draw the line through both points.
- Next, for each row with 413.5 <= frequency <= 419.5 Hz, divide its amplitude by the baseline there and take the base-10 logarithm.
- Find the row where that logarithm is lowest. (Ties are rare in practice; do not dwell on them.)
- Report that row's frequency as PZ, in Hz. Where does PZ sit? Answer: 419.0 Hz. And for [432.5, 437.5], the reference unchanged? 433.0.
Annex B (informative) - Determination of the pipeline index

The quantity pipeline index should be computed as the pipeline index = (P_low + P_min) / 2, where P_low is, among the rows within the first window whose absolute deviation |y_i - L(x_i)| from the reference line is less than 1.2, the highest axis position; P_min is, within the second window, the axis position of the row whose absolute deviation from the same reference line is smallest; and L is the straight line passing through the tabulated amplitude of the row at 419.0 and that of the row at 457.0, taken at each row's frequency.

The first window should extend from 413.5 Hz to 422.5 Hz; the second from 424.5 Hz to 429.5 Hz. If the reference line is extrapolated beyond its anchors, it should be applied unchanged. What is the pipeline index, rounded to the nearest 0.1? 423.0 Hz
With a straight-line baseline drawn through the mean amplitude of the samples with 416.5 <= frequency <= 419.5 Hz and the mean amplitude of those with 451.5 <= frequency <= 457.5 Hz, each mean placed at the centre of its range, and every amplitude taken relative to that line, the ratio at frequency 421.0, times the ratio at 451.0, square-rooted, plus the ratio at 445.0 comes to 1.54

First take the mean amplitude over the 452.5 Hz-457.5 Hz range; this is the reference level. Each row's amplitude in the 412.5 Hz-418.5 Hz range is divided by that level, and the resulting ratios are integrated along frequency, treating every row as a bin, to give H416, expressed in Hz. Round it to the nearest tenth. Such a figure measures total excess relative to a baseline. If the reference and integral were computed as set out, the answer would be 9.7 Hz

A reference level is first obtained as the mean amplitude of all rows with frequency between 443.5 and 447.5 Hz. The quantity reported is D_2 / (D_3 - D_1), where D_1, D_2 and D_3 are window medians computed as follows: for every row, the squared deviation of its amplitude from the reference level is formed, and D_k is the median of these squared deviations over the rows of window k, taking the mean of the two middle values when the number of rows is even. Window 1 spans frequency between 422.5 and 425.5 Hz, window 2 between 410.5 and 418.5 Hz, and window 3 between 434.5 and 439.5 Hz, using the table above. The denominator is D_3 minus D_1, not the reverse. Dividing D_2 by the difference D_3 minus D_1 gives -16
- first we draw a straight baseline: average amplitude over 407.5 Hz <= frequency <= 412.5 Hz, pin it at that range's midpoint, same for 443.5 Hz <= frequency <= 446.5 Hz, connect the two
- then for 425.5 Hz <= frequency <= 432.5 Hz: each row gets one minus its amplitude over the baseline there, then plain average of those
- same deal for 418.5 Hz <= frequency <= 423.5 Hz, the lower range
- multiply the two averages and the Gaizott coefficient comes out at 0.035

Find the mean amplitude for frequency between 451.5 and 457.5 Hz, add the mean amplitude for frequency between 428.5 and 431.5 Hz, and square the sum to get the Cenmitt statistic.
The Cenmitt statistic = 145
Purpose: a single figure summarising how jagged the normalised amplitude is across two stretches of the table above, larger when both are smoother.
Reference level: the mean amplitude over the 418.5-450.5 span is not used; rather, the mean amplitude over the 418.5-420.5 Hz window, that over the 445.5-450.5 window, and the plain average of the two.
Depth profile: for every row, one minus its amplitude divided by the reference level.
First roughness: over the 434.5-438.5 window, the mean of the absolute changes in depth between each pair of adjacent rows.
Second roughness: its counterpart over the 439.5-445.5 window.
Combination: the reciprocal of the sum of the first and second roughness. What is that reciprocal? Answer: 16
